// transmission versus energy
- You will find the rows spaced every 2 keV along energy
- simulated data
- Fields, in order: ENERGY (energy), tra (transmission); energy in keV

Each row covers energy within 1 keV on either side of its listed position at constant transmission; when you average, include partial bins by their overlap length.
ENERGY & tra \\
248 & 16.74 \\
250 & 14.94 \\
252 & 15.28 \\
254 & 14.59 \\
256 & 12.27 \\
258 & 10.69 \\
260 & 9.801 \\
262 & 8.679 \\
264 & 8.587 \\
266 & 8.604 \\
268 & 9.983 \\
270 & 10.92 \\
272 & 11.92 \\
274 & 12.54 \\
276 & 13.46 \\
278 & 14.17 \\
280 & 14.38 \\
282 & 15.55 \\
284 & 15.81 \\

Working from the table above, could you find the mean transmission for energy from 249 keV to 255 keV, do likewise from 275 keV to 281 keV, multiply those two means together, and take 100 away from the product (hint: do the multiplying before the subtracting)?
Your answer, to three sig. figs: 109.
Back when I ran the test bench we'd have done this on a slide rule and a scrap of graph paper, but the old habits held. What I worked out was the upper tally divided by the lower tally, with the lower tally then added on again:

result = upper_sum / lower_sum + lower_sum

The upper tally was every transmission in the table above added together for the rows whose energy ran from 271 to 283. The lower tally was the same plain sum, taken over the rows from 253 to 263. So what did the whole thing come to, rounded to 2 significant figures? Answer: 57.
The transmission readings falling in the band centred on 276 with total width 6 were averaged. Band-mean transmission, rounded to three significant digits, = 13.4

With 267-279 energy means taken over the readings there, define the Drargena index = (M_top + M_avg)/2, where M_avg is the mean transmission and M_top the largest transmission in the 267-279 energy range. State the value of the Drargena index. 13.2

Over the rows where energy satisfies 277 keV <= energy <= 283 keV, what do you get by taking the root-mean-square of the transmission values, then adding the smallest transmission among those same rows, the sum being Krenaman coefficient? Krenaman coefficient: 28.9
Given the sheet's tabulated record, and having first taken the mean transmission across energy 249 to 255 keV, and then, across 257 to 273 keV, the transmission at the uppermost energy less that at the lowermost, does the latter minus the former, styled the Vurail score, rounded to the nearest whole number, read -14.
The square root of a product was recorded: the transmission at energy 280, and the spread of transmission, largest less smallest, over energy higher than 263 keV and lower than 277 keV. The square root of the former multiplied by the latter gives 8.4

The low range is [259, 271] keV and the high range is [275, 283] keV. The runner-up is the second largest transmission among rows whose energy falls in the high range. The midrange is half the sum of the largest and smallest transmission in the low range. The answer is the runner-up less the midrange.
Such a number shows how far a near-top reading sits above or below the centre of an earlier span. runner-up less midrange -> 4.6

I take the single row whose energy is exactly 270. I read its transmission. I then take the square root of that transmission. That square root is 3.30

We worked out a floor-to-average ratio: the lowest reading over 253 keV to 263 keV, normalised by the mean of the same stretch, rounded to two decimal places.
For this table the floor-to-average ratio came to 0.77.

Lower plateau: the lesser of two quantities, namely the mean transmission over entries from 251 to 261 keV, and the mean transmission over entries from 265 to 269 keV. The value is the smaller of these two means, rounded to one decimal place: 9.3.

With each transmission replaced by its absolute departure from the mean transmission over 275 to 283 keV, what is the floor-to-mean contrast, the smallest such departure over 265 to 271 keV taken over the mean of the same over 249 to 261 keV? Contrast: 1.7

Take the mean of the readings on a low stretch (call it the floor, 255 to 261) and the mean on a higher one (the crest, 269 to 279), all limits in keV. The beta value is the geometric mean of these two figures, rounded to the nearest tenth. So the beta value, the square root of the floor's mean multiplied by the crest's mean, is 11.7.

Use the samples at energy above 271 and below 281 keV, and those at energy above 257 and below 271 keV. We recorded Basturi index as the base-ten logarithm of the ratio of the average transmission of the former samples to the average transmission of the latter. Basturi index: 0.14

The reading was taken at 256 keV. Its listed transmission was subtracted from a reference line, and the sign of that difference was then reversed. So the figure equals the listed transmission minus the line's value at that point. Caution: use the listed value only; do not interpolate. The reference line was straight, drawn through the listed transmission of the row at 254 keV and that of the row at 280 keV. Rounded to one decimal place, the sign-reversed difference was -2.3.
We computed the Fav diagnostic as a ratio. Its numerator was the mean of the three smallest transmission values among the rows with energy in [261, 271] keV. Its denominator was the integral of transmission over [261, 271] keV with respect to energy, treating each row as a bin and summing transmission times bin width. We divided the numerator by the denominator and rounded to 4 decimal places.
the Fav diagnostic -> 0.0922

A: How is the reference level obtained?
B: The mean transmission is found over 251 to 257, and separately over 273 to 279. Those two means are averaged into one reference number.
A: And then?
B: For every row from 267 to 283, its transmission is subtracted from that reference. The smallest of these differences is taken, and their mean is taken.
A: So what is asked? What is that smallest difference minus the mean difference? -2.7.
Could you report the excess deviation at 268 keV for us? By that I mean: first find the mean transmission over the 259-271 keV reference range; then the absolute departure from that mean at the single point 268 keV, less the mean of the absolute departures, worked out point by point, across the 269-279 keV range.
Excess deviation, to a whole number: -3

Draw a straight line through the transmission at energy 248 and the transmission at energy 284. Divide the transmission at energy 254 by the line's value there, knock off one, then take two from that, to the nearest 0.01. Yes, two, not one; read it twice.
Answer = -2.12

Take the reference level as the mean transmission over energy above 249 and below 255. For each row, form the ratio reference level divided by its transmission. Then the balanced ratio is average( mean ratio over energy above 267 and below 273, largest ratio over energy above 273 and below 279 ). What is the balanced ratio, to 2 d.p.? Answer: 1.28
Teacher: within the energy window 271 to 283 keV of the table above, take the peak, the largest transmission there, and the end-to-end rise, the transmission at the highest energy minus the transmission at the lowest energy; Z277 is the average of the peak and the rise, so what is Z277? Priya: 9.6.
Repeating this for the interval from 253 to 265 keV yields 4.3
